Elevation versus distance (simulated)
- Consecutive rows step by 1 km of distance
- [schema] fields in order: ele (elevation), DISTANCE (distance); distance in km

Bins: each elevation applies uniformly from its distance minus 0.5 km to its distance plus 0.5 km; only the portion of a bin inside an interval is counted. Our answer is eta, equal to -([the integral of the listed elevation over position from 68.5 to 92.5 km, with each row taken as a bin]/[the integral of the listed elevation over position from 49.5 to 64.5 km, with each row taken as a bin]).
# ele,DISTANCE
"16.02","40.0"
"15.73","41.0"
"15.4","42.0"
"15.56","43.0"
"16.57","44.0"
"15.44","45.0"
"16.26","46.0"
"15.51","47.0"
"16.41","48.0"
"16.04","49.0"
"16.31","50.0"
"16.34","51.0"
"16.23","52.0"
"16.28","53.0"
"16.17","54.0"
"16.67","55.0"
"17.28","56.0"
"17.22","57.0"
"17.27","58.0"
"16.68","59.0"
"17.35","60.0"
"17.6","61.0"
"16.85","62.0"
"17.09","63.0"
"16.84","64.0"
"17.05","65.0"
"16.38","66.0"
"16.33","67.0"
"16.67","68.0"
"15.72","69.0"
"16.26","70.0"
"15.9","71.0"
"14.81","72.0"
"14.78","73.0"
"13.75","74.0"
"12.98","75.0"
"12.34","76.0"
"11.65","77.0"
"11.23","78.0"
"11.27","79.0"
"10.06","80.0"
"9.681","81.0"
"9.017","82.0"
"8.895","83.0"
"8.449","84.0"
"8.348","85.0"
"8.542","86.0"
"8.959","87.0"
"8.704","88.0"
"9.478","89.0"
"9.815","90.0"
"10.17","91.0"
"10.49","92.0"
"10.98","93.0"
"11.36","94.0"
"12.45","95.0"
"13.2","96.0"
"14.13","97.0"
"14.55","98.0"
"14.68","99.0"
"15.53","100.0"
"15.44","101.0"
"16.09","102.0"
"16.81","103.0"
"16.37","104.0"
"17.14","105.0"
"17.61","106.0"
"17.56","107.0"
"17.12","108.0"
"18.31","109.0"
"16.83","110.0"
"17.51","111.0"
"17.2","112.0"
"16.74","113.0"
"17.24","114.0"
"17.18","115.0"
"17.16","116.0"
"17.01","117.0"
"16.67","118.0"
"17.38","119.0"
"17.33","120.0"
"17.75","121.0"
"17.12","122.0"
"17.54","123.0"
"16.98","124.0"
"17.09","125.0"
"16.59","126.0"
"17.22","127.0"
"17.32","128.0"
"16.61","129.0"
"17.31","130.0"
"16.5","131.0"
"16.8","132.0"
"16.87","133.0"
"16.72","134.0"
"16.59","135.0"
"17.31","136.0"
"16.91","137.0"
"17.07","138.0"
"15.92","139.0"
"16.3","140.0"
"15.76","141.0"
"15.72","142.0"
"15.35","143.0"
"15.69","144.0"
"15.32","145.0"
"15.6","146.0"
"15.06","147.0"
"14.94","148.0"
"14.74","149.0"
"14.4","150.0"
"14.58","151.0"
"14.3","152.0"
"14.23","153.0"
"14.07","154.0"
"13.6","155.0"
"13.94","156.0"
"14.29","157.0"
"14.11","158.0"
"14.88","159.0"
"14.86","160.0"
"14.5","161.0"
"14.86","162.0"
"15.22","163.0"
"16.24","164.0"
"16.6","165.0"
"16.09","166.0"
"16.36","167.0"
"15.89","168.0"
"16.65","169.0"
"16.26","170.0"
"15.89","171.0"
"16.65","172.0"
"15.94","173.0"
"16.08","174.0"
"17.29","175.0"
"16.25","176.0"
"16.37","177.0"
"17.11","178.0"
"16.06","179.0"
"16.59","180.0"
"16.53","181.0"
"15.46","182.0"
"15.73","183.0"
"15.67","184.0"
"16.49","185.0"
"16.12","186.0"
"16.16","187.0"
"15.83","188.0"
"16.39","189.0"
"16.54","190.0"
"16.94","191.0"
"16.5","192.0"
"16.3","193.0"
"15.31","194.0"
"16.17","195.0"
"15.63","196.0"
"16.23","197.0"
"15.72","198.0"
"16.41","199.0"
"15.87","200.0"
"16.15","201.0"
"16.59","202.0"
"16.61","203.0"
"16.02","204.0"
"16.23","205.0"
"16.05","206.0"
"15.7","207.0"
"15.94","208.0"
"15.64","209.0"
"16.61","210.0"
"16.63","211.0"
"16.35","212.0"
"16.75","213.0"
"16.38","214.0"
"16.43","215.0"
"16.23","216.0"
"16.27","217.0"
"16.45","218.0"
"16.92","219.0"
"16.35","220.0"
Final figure -1.1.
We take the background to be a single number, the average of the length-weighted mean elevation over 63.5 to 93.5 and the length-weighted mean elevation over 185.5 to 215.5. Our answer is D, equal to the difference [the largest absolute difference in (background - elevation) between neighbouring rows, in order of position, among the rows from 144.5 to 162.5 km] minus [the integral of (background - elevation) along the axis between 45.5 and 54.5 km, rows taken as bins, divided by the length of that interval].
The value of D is 2.7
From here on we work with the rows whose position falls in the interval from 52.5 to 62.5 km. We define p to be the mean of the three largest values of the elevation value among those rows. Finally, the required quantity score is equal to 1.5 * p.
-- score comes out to 26.1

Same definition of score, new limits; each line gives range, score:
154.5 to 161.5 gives 22.1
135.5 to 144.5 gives 25.6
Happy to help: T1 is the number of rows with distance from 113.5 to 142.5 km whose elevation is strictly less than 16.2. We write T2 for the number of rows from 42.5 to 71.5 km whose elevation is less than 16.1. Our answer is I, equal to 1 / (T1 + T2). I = 0.11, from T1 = 3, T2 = 6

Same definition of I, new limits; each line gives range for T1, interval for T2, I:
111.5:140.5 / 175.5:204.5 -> 0.09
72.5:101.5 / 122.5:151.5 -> 0.02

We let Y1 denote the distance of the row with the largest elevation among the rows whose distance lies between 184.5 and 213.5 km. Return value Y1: 191.0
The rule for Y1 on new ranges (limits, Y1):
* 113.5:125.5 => 121.0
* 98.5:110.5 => 109.0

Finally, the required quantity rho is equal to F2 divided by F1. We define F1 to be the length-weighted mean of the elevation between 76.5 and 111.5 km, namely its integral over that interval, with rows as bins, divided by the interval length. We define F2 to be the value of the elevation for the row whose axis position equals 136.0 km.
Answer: 1.35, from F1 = 12.8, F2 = 17.31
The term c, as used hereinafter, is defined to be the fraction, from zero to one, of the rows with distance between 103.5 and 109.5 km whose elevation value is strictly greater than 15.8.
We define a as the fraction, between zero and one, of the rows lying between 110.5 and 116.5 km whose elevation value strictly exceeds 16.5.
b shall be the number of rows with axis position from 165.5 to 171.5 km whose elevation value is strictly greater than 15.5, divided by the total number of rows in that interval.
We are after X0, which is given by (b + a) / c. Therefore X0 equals 2.0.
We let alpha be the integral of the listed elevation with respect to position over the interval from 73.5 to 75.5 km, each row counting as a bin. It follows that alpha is 26.7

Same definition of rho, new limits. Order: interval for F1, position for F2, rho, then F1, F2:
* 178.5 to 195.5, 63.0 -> 1.06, 16.2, 17.09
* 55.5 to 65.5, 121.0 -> 1.04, 17.1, 17.75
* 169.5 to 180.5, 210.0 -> 1.01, 16.4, 16.61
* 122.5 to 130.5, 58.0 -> 1.01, 17.1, 17.27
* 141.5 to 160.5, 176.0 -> 1.10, 14.7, 16.25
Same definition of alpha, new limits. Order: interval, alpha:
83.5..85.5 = 16.8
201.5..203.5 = 33.2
